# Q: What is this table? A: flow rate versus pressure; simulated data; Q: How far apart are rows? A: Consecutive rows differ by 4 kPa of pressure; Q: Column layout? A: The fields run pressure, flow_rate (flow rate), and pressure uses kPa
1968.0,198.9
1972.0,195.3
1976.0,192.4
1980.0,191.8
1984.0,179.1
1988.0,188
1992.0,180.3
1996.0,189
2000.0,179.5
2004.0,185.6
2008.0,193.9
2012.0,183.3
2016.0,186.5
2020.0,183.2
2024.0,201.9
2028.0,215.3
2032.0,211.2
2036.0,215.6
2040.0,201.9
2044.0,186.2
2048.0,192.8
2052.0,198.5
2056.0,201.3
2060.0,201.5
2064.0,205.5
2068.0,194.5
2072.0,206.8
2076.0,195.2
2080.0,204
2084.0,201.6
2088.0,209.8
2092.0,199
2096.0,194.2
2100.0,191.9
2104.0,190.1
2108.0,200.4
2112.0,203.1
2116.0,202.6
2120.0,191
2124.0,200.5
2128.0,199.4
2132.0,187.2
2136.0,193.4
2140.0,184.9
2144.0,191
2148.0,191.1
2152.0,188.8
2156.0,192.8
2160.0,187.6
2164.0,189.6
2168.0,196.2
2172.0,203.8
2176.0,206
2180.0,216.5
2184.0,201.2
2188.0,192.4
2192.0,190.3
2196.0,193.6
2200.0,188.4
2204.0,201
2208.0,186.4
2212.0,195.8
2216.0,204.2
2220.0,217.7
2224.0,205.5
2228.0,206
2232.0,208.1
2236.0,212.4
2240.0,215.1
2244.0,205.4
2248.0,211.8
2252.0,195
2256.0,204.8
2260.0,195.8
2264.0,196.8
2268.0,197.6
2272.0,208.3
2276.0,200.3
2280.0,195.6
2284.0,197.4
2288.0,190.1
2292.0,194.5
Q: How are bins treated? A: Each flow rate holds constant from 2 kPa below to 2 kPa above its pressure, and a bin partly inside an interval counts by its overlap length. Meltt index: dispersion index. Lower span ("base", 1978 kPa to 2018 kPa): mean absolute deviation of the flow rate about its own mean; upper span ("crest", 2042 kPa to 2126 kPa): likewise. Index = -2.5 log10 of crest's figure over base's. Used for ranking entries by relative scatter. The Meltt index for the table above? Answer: -0.21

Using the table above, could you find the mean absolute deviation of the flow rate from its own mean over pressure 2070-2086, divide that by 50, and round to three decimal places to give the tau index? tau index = 0.070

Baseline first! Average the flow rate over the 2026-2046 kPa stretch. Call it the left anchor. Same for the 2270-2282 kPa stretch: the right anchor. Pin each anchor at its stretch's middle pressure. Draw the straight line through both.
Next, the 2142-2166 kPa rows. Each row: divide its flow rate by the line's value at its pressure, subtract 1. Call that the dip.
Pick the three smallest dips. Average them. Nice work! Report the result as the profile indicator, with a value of -0.074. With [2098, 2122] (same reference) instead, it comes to -0.067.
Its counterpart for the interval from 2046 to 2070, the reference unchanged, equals -0.051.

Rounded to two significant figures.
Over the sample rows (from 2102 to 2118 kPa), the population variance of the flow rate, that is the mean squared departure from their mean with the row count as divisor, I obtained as 28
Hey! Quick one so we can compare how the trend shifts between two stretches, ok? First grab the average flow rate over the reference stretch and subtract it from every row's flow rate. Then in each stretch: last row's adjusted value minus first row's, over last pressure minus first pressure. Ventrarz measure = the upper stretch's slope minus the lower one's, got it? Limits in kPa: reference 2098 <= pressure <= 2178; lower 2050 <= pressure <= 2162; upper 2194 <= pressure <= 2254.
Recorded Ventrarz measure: 0.1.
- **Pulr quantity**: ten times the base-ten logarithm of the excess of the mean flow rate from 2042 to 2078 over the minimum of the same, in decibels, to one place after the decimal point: 10.7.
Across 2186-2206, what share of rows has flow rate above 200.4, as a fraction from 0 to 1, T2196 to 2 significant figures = 0.20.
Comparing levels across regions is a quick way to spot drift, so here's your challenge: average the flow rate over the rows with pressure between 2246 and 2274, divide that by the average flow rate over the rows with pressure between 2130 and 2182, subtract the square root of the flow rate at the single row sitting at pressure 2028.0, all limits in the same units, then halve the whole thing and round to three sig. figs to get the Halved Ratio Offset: -6.82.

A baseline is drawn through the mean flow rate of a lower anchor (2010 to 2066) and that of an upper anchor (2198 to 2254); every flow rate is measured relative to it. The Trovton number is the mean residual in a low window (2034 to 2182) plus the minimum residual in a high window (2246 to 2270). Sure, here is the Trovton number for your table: -12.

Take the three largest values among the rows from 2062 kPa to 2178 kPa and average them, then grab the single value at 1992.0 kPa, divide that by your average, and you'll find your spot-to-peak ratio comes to 0.87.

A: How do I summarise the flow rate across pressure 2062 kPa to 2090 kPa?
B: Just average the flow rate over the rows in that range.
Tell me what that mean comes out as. 202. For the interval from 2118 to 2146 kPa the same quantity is 192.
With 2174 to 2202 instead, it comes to 198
